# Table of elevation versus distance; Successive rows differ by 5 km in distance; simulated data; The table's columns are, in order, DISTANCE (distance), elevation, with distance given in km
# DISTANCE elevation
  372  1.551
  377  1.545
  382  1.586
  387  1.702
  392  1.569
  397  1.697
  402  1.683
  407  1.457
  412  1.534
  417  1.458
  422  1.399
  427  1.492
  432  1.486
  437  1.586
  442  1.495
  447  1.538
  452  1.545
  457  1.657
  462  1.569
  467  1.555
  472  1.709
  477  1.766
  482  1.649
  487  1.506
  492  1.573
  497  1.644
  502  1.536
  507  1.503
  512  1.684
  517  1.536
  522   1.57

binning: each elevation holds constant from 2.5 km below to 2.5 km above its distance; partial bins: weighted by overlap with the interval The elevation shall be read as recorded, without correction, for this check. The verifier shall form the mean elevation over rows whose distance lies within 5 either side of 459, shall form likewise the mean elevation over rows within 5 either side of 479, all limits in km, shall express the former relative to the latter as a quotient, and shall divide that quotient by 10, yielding 0.094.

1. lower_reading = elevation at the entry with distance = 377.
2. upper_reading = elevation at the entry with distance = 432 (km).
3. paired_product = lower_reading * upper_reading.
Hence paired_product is 2.30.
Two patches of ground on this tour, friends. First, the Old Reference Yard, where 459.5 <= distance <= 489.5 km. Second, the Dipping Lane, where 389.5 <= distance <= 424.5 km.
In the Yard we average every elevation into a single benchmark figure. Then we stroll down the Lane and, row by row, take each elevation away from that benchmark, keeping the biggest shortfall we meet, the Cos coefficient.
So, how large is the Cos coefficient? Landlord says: 0.23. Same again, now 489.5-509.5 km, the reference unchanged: 0.12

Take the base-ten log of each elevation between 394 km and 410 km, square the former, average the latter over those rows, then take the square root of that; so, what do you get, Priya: 0.209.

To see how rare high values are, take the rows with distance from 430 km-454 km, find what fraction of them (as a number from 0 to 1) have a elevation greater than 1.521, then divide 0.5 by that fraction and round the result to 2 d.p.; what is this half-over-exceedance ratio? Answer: 0.83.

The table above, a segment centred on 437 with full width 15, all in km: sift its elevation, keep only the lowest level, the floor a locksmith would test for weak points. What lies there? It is 1.486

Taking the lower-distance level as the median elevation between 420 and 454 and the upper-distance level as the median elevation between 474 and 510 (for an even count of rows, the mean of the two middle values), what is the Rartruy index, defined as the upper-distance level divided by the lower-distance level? 1.05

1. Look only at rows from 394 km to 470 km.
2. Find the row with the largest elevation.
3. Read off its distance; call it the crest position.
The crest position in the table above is 397 km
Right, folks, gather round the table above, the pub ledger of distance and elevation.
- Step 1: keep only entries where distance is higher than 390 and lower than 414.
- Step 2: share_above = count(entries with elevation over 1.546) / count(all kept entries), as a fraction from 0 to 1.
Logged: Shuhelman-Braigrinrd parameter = 0.60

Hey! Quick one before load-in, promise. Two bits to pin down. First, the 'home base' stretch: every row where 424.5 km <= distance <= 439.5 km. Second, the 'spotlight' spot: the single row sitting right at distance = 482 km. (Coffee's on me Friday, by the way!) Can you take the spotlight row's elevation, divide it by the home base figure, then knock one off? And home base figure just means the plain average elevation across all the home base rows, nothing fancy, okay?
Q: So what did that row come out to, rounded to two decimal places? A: 0.08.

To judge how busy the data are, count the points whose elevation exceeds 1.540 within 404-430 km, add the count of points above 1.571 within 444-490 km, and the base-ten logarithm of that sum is 0.60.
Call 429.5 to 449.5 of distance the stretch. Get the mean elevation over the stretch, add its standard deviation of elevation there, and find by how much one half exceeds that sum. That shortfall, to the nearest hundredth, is -1.07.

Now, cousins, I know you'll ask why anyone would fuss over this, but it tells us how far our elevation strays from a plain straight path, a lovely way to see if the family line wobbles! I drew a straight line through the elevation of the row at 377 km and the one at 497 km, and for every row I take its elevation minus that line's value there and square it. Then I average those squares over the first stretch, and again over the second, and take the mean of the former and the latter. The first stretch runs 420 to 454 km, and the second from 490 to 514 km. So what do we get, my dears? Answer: 0.0092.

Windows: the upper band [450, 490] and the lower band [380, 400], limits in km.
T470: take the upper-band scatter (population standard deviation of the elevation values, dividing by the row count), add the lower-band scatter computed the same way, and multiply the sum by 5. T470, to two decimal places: 0.73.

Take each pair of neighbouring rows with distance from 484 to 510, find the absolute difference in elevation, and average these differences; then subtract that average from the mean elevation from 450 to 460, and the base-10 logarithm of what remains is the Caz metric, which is 0.185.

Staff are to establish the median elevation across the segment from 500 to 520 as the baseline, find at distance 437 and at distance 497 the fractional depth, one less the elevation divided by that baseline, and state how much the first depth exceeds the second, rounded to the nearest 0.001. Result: 0.038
